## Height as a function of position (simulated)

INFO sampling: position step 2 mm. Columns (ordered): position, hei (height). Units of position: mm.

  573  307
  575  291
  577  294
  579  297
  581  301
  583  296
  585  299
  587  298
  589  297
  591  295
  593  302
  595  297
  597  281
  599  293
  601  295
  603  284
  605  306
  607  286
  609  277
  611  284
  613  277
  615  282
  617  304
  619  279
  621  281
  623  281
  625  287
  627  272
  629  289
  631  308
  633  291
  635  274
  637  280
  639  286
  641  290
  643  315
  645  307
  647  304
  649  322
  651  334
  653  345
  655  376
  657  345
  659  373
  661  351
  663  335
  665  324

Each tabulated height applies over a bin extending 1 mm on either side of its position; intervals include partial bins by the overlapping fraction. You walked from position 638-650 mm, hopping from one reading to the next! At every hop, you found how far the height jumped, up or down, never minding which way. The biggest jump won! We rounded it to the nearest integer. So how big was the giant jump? 25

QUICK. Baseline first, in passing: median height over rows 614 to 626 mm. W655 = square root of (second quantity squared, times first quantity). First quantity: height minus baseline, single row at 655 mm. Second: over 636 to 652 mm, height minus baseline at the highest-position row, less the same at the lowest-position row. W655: 525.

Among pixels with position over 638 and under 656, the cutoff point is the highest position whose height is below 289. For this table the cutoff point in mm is 639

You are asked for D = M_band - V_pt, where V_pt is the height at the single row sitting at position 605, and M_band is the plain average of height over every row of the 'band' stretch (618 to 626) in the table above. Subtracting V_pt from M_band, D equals -24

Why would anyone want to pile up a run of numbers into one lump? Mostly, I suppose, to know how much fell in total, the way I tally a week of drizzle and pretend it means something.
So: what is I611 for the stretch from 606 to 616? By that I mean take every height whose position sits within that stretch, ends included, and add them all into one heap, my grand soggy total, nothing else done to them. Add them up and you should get 1406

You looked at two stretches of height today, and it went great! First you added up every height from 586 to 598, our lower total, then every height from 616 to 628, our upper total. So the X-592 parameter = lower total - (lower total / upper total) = 1769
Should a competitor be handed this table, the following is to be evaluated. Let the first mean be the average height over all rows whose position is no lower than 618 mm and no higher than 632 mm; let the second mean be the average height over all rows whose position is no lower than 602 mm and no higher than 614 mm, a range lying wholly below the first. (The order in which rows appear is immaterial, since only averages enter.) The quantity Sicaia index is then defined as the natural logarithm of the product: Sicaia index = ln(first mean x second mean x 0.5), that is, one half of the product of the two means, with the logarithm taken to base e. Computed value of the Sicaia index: 10.6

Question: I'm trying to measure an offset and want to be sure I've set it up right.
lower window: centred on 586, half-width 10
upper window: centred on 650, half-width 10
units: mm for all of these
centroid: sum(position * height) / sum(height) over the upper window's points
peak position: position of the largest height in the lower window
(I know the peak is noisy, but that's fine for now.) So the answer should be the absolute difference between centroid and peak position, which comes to 57.4 mm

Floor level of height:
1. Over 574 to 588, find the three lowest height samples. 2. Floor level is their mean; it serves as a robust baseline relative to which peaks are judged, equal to 294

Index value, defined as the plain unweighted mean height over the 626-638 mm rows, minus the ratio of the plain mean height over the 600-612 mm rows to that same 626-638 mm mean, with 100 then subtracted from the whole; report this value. 185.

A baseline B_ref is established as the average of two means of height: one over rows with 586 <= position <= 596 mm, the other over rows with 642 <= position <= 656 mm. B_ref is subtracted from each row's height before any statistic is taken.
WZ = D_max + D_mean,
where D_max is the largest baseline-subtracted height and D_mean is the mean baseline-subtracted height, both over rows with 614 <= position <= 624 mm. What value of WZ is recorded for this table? -37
